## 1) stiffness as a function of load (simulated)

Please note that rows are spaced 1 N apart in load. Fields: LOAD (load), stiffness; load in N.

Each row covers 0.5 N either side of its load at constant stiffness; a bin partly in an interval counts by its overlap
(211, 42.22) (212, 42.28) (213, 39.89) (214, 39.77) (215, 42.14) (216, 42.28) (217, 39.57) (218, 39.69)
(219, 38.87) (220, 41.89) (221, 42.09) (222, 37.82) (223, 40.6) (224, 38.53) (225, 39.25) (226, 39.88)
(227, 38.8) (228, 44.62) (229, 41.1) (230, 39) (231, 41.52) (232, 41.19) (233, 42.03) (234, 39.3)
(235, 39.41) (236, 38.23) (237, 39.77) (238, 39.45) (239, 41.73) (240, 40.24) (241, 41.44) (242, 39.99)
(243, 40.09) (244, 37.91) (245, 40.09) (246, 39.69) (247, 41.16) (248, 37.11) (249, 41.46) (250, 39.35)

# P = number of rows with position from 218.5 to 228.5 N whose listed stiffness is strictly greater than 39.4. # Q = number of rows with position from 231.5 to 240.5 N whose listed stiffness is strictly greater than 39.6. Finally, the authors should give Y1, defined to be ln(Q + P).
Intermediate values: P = 5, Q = 5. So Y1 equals 2.30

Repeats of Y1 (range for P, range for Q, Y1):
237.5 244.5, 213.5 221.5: 2.48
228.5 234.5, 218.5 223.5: 1.95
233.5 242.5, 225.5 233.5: 2.56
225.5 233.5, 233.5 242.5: 2.40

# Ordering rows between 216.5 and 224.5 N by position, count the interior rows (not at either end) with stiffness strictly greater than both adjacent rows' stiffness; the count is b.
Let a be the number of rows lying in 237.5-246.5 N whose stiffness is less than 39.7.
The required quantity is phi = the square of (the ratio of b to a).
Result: 1.0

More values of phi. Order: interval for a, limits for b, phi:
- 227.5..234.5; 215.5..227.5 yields 4.0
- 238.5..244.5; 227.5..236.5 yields 9.0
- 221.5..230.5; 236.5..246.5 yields 0.6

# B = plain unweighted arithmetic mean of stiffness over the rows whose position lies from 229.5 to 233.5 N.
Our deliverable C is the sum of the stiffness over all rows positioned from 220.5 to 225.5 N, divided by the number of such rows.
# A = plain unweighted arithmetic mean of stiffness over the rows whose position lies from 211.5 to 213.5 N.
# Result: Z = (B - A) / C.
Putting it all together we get -0.004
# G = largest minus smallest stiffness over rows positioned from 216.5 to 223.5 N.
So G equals 4.3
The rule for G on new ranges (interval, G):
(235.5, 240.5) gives 3.5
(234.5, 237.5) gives 1.5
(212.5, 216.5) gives 2.5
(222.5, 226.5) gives 2.1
